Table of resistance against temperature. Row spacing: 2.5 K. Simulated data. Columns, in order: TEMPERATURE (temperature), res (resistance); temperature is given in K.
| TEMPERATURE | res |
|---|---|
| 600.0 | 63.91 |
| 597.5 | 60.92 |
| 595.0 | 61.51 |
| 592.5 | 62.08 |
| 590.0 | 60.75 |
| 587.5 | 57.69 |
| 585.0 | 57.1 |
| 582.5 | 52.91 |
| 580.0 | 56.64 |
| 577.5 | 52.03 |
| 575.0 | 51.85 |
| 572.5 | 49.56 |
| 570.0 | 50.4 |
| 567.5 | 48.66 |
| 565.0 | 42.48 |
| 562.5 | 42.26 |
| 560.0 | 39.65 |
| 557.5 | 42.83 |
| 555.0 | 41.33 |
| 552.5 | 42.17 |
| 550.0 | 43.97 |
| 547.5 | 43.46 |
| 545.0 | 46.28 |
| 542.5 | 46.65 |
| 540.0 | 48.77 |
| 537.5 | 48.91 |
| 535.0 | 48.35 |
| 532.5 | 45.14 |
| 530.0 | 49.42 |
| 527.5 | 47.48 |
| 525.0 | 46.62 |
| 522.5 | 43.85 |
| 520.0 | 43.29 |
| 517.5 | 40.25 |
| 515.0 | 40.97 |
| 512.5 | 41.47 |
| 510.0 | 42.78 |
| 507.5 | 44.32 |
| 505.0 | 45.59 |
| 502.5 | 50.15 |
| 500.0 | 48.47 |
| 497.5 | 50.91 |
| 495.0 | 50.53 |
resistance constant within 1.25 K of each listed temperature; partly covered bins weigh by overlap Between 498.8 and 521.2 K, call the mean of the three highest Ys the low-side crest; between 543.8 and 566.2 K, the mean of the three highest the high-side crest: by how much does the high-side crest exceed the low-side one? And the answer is -3.5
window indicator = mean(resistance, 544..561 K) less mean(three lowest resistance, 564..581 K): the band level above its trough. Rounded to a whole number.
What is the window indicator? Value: -4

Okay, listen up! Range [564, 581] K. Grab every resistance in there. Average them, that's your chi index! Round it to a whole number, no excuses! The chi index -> 50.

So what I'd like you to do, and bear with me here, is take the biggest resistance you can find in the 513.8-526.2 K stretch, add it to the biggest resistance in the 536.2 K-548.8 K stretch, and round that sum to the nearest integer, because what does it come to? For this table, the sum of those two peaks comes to 96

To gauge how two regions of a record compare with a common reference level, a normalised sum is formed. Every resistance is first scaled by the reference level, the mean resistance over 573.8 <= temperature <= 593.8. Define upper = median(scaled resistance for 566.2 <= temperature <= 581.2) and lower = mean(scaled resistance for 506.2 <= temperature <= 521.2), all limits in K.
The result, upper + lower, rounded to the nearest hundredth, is 1.65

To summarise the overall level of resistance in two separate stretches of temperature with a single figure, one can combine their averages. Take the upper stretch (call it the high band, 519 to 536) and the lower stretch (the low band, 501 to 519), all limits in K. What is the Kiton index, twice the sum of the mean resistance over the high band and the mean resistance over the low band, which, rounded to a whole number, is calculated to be 180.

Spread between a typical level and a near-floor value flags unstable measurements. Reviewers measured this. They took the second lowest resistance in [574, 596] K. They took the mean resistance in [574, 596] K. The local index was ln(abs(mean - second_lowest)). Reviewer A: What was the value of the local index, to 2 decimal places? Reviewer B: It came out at 1.59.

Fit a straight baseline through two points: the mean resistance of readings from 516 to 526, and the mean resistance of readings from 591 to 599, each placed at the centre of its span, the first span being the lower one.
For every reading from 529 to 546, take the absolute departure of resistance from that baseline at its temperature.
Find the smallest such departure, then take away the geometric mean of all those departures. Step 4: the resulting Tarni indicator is -1.0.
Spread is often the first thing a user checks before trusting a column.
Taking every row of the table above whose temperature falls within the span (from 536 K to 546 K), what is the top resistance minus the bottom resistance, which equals 2.6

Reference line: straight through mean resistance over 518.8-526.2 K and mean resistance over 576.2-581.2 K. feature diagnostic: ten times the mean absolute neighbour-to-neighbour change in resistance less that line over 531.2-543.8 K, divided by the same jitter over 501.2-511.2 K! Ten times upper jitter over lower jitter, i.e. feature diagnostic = 5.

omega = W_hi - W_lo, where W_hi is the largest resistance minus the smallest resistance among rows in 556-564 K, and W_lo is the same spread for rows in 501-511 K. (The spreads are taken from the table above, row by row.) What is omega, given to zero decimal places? -4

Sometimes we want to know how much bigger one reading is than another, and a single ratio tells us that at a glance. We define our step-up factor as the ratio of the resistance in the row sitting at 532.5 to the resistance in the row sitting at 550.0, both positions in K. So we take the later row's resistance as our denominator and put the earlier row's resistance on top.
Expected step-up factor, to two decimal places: 1.03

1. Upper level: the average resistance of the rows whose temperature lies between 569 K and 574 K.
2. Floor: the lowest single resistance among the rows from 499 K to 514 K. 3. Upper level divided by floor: 1.21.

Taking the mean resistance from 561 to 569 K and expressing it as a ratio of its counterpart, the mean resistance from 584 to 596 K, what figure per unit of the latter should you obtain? 0.74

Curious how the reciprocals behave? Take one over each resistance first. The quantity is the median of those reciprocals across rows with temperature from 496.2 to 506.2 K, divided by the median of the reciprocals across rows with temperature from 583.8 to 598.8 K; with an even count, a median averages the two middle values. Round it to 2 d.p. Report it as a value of 1.23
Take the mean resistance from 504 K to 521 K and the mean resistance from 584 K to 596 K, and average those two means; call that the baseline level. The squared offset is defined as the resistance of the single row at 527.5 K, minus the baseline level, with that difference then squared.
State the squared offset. 14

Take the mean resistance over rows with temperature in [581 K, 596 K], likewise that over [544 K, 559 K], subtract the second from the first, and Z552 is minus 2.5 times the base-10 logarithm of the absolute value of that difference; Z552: -3.0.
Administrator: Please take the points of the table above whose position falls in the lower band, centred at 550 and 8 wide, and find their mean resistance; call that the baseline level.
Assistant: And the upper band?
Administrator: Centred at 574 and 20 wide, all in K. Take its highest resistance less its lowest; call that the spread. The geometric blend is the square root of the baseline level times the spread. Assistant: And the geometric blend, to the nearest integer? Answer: 25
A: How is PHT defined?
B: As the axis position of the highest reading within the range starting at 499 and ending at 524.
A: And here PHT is 502.5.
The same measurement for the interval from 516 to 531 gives 530.0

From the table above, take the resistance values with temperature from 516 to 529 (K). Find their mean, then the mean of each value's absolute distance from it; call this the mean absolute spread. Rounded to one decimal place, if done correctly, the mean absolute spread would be 2.2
